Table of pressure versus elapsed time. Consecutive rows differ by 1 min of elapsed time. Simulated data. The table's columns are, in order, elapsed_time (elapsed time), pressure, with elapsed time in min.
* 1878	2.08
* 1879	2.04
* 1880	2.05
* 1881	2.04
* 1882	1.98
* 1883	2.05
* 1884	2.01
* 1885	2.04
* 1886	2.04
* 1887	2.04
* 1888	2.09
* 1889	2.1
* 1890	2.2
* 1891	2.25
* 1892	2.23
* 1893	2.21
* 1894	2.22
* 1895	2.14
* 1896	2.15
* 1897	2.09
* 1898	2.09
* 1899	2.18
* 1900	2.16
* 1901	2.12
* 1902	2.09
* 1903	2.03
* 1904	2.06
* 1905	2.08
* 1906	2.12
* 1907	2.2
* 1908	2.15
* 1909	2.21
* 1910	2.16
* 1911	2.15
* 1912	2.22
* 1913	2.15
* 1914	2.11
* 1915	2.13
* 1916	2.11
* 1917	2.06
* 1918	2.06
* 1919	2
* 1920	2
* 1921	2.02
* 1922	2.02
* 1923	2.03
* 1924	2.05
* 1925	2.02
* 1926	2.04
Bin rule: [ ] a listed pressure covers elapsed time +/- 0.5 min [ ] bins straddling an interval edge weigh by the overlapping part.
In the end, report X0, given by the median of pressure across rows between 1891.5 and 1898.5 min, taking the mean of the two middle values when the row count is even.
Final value 2.15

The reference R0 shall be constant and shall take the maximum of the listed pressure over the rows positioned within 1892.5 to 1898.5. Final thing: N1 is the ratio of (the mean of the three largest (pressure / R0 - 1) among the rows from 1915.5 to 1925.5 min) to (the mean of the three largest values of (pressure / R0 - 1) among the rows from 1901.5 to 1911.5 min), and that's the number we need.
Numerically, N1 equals 4.8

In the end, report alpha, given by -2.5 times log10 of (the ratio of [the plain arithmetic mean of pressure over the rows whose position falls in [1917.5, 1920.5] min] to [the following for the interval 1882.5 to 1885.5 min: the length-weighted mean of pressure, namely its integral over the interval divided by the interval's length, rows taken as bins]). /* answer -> 0.007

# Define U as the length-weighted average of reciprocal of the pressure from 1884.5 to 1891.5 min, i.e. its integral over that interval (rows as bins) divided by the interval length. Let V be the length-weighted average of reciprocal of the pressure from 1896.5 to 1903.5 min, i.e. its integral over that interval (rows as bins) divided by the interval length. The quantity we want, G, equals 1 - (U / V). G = 0.00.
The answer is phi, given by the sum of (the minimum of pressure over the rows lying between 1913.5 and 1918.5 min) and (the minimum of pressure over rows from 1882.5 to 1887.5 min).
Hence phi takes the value 4.07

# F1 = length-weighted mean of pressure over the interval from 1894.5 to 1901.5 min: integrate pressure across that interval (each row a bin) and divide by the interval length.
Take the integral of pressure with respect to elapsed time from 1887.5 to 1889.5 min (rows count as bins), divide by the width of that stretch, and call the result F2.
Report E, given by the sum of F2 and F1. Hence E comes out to 4.23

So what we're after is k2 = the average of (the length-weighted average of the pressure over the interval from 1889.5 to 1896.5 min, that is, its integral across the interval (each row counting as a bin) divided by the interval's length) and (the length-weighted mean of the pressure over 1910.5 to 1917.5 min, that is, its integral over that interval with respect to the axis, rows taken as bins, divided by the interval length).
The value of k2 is 2.17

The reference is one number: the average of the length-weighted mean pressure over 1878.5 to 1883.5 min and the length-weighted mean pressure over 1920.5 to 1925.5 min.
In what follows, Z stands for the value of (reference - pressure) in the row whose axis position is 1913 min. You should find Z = -0.12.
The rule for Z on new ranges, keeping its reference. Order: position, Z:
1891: -0.22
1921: 0.01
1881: -0.01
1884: 0.02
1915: -0.10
